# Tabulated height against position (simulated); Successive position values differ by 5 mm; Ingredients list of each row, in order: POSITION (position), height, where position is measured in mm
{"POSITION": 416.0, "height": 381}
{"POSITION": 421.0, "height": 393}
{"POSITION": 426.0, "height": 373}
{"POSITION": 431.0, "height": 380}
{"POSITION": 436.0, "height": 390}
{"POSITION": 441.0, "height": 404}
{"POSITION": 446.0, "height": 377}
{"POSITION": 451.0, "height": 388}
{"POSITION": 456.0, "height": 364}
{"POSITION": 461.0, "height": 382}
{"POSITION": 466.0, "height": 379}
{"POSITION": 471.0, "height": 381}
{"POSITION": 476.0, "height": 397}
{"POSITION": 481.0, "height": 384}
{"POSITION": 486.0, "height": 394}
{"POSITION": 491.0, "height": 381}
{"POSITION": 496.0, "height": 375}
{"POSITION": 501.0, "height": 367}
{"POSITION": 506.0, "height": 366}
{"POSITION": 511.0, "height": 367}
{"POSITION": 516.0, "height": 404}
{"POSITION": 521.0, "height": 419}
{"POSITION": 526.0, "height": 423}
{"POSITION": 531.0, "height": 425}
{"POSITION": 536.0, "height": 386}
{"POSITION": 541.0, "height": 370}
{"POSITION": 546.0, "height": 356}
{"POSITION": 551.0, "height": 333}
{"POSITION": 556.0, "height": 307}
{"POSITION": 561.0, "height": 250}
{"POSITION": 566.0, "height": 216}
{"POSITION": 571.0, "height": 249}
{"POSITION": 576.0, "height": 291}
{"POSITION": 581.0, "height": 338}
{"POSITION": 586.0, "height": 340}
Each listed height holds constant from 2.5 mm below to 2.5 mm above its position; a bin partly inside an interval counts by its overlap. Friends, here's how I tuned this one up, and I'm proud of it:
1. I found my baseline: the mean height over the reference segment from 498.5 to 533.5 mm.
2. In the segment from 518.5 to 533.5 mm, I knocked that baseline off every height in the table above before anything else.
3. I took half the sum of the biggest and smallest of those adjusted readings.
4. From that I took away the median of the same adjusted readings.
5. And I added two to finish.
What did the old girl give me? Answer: 1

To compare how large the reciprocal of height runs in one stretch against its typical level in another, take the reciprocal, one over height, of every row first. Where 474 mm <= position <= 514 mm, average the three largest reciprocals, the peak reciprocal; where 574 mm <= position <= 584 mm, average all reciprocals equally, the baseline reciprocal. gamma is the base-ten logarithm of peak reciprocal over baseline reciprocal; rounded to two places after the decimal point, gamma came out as -0.07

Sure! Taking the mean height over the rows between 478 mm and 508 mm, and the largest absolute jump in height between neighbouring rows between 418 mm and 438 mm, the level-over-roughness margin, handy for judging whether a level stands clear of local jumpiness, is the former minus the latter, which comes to 358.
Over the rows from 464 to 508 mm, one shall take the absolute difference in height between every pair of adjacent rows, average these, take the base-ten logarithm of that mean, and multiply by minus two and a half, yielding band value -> -2.3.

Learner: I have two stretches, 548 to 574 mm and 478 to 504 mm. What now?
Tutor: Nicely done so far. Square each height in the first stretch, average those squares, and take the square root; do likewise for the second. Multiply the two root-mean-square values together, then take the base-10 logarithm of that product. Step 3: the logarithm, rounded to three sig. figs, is 5.02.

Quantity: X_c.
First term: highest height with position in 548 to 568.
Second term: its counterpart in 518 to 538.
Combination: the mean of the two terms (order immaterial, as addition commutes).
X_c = 379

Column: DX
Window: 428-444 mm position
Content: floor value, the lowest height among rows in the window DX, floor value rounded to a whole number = 380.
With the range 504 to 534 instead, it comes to 366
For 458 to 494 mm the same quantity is 379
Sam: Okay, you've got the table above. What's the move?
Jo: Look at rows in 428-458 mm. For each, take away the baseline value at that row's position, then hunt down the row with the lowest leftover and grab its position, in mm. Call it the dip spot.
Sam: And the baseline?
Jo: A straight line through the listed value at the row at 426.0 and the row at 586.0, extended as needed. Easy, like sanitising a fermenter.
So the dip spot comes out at 456.0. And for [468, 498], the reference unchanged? 496.0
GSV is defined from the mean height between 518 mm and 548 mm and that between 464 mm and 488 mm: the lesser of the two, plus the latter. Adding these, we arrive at 774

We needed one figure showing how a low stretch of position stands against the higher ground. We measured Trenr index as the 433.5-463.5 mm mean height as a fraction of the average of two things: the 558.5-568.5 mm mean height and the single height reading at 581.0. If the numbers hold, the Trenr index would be 1.35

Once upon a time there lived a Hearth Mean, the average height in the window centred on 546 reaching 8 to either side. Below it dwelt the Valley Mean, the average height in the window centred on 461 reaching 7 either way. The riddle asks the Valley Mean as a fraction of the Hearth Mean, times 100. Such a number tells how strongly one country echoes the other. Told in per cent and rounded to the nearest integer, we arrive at 106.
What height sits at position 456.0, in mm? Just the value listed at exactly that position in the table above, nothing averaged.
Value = 364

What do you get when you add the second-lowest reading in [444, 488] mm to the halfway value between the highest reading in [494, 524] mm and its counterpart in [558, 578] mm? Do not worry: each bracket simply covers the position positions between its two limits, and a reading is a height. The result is 732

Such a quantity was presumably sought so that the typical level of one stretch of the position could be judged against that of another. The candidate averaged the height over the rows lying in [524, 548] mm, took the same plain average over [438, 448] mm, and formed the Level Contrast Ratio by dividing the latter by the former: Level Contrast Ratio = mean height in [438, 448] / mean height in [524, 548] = 1.00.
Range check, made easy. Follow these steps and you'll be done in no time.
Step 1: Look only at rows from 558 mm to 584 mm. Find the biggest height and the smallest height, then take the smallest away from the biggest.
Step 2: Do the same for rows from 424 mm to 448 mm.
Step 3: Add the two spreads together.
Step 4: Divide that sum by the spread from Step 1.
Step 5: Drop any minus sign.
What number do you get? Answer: 1.25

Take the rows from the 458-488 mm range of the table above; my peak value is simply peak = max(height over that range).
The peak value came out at 397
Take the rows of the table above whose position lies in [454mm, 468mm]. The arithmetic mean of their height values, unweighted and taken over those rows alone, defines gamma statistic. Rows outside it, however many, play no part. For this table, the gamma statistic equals 375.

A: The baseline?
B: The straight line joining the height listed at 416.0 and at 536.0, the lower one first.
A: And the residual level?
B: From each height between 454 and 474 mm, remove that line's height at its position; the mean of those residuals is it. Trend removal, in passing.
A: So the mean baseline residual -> -6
